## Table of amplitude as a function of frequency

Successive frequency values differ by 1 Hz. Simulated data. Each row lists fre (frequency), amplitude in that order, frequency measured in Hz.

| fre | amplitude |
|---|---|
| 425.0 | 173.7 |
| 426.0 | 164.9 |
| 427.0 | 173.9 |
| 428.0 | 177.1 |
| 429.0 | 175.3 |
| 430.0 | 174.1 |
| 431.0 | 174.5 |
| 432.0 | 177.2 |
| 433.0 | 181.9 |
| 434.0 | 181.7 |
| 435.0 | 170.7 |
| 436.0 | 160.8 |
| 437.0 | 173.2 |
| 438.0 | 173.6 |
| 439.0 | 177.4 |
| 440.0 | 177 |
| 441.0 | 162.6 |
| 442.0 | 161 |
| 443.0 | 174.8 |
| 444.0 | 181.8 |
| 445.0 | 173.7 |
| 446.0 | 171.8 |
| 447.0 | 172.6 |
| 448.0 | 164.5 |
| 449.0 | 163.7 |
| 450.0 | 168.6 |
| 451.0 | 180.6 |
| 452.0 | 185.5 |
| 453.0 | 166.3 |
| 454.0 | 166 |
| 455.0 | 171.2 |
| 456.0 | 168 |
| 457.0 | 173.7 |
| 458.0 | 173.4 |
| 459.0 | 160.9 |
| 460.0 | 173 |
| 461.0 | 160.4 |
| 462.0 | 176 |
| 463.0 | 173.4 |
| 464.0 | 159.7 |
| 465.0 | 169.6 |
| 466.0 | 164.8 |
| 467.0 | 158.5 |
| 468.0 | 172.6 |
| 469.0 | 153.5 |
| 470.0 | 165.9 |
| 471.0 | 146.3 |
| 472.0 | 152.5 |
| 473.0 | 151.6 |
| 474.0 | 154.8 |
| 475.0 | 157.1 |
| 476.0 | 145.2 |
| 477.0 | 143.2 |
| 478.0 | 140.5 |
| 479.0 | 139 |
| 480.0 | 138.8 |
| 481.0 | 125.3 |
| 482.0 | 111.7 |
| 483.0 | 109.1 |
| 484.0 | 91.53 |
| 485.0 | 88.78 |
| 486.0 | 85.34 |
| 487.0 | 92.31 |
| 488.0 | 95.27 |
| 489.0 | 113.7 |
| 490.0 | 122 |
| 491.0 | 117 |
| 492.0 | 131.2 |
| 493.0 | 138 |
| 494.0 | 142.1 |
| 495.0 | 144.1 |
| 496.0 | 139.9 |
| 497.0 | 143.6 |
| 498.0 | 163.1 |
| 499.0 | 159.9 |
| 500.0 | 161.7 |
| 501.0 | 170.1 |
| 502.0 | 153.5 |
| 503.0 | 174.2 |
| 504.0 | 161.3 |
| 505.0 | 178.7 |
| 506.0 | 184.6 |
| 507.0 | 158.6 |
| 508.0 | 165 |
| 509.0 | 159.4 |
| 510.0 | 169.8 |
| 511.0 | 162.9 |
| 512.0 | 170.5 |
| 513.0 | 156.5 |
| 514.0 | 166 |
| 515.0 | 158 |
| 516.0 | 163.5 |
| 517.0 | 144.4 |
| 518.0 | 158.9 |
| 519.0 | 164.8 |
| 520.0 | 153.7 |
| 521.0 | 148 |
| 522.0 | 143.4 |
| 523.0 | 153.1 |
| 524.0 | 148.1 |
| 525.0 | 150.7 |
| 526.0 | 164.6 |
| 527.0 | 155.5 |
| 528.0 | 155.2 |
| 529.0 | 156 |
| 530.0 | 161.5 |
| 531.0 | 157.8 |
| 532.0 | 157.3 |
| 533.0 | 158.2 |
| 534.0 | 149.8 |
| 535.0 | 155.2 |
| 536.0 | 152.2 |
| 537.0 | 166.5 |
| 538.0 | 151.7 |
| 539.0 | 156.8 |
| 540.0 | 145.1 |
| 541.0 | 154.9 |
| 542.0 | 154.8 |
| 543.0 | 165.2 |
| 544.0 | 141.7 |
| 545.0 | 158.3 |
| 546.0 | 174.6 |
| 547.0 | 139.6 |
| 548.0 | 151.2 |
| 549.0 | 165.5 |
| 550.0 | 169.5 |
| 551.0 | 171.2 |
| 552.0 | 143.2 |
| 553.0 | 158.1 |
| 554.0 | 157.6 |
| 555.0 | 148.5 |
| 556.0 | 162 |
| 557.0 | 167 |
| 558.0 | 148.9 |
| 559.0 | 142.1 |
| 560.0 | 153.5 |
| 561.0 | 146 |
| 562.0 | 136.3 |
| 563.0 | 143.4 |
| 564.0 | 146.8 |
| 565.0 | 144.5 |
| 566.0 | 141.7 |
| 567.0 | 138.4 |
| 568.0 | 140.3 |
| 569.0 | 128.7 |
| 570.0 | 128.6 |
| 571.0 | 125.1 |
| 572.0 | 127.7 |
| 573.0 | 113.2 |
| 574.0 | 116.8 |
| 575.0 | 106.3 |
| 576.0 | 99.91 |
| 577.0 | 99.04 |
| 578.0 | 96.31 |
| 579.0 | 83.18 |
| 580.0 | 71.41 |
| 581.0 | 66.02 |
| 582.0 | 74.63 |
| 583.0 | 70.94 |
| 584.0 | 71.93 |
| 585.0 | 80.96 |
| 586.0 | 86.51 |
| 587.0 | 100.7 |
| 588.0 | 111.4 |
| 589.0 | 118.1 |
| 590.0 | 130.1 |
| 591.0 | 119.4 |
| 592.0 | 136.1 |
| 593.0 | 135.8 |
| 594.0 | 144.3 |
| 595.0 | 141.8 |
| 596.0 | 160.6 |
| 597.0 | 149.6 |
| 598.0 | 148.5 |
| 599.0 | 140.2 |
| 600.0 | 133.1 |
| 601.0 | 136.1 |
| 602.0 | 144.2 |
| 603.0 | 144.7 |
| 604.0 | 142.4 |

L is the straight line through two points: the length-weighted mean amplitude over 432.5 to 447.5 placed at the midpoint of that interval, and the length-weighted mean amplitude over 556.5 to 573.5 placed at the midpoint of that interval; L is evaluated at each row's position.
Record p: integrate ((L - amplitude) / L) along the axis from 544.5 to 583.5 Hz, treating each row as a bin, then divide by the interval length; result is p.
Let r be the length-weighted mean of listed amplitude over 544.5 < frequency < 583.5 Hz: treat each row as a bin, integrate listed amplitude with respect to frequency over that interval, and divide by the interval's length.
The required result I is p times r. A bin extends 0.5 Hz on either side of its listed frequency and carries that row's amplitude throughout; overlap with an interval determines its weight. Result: 8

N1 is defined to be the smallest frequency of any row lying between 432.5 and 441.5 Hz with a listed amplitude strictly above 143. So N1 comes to 433.0 Hz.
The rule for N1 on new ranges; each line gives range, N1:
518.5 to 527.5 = 519.0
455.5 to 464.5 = 456.0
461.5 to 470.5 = 462.0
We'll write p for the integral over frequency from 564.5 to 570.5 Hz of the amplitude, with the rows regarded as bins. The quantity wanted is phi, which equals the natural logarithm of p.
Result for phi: 6.71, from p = 822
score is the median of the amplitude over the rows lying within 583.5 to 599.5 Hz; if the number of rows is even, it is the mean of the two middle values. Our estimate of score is 133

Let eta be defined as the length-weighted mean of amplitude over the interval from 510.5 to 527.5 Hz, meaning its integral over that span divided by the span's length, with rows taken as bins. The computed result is 157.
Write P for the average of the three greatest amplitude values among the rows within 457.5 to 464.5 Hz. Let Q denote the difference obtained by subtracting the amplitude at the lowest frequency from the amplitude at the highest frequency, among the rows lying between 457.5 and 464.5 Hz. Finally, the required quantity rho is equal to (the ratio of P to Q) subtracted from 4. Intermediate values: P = 174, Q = -14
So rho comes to 17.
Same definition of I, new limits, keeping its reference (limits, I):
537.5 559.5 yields -13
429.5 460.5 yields 0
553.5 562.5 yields -11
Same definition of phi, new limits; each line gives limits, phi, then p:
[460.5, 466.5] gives 6.91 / 1004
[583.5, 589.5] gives 6.34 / 570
